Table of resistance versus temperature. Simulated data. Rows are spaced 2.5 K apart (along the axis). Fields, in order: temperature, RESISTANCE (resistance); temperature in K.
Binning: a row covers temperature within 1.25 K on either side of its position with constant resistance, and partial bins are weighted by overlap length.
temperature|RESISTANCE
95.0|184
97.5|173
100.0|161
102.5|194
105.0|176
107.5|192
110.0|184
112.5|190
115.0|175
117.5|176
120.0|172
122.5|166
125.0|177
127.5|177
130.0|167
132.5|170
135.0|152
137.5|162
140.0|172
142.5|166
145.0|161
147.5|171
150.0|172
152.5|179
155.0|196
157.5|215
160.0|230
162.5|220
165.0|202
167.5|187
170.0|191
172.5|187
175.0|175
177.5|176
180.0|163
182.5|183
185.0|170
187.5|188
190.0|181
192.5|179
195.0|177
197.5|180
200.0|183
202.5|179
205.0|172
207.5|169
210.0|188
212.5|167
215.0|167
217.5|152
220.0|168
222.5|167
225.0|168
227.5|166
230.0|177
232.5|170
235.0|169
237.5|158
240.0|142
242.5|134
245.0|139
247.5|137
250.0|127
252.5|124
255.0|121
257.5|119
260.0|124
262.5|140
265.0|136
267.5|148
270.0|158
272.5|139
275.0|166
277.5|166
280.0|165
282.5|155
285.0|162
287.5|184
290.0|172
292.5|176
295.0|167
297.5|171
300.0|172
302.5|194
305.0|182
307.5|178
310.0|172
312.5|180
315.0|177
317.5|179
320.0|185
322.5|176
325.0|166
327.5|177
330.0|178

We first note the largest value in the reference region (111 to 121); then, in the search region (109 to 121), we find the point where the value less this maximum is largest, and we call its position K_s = 112.5 K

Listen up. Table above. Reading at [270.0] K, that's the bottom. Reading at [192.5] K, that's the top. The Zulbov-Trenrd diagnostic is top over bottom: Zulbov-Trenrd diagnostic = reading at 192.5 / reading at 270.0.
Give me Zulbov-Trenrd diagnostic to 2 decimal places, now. 1.13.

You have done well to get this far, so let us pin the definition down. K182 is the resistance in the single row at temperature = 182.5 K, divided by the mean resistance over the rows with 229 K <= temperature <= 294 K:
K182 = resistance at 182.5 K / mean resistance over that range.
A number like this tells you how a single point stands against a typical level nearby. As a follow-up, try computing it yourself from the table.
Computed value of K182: 1.22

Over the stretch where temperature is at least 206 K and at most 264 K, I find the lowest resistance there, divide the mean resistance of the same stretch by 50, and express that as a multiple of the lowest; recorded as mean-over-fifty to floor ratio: 0.0255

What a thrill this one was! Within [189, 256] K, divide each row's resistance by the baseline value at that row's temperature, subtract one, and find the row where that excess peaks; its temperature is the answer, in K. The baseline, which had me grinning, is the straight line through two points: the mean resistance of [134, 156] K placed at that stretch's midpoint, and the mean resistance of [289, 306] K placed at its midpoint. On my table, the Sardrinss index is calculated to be 210.0 K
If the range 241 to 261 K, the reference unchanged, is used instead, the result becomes 245.0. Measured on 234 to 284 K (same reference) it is 235.0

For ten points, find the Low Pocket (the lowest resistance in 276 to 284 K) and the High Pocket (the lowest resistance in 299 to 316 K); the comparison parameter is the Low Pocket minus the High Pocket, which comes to -17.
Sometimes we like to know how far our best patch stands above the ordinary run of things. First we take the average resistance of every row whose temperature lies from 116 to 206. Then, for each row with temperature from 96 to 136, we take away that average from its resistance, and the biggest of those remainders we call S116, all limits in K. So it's 14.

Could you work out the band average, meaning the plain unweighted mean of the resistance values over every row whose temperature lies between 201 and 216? 174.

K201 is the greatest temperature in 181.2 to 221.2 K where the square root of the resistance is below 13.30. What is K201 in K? 220.0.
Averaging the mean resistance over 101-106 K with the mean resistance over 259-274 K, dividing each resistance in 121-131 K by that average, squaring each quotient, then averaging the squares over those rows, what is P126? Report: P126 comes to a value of 1.11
